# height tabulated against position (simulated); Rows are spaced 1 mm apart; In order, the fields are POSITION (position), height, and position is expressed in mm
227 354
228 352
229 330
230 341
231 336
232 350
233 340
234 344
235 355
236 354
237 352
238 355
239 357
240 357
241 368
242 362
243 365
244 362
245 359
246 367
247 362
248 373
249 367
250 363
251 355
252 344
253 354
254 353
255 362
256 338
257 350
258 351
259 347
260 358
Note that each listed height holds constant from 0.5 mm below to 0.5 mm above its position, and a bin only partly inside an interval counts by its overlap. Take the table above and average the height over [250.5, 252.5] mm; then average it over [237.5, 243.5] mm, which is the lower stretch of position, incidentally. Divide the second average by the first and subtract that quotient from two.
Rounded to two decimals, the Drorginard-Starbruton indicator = 0.97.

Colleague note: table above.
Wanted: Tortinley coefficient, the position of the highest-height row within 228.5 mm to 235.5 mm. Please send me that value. 235 mm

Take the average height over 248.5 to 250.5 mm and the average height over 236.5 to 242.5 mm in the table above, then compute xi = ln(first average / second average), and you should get 0.018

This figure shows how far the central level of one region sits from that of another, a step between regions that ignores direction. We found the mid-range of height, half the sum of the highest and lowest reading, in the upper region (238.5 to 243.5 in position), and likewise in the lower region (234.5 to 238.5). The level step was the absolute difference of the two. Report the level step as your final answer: 9.0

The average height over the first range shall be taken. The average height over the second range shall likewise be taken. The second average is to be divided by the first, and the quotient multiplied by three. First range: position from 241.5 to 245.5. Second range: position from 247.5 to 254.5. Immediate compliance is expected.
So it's 2.97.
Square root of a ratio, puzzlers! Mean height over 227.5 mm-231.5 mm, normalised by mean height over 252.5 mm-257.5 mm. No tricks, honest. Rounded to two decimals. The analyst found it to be 0.98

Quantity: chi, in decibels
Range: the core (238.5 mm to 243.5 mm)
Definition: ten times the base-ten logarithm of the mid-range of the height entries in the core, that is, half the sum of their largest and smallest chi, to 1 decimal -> 25.6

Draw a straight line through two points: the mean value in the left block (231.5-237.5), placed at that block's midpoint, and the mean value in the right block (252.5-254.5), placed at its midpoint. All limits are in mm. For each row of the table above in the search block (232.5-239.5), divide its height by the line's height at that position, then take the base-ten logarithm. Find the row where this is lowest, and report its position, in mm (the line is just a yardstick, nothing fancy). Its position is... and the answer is 233 mm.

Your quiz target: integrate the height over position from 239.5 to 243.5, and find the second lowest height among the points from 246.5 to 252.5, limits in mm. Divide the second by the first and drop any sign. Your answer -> 0.24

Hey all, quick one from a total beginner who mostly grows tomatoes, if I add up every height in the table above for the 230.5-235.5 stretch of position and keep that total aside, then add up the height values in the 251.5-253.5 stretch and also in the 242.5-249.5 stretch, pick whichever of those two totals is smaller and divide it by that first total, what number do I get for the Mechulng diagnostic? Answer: 0.40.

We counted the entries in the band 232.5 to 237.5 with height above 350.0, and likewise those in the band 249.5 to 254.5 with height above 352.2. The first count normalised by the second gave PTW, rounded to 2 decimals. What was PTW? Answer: 0.75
